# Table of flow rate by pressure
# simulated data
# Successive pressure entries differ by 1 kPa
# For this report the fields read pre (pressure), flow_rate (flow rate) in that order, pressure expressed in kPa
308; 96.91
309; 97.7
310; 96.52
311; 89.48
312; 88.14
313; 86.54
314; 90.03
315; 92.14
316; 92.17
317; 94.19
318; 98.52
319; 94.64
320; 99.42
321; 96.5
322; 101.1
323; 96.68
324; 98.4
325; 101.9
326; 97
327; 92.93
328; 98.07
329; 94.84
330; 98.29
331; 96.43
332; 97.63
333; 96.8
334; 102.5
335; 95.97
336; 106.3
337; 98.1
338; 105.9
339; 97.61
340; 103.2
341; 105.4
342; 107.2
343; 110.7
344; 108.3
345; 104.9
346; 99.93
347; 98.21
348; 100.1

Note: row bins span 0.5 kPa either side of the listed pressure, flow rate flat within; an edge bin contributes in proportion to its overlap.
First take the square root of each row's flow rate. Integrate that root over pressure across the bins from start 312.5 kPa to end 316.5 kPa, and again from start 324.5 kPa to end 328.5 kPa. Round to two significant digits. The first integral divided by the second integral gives 0.96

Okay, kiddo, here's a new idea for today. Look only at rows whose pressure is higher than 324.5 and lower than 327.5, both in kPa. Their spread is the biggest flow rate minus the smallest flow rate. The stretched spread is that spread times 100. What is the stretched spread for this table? 897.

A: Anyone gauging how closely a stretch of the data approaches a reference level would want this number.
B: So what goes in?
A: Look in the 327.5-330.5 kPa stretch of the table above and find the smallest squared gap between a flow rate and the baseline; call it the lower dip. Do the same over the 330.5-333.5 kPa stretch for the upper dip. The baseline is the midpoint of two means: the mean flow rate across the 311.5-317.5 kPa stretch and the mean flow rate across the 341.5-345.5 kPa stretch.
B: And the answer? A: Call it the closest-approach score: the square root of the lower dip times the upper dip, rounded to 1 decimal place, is 1.3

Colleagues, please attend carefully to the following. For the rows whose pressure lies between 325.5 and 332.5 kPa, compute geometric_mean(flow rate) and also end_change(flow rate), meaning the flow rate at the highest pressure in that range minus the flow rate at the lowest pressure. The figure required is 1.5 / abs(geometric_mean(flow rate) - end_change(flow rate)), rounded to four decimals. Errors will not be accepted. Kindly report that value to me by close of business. 0.0157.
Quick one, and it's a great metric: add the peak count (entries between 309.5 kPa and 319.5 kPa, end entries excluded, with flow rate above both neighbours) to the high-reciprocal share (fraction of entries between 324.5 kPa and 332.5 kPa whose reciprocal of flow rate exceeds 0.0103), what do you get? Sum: 1.5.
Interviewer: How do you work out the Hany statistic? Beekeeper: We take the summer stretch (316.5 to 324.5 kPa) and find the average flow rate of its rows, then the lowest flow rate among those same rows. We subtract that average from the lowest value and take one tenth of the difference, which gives -0.32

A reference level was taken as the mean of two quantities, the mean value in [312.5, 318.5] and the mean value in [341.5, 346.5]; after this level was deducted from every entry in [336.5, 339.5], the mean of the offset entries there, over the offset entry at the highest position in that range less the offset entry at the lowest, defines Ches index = -2.7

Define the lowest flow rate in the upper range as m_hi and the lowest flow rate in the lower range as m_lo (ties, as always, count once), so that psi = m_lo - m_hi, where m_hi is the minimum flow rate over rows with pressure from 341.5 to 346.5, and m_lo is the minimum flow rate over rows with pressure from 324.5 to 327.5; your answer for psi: -7.0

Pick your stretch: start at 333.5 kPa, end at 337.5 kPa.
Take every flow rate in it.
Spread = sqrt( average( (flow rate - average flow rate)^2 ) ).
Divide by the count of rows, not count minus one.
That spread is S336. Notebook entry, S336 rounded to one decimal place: 4.0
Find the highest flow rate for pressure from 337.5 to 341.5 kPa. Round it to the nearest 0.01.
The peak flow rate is 105.90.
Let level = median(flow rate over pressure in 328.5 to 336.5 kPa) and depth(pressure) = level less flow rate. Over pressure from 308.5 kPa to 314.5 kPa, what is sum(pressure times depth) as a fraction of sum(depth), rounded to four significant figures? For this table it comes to 312.5 kPa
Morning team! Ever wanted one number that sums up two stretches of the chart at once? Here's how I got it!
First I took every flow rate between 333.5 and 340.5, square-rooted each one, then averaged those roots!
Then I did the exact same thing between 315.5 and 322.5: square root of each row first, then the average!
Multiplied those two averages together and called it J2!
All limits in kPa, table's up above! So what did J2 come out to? 99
